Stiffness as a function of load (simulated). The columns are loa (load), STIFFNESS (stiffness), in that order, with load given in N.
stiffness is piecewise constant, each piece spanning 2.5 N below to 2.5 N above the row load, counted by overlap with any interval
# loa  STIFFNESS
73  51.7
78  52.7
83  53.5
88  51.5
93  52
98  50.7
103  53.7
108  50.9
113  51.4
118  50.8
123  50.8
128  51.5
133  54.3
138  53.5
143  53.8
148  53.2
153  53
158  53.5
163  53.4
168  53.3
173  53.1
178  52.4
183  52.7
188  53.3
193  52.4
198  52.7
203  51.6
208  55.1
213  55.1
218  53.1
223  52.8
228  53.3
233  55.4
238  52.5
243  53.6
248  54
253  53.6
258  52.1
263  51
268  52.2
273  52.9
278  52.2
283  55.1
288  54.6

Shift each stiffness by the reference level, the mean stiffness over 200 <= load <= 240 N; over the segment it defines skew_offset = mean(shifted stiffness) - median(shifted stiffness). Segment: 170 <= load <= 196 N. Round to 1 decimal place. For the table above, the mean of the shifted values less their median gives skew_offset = 0.1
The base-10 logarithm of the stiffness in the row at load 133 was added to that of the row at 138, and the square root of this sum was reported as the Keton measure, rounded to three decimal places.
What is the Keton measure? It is 1.861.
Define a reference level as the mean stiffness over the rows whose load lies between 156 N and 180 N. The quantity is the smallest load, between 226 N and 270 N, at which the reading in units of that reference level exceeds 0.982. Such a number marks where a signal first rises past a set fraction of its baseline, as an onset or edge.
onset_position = 228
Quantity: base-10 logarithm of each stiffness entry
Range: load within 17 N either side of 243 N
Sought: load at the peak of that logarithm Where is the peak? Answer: 233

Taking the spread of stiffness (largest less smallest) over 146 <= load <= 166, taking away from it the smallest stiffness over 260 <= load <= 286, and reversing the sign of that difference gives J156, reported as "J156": 50.5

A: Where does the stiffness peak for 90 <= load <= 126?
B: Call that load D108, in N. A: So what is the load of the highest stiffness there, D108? 103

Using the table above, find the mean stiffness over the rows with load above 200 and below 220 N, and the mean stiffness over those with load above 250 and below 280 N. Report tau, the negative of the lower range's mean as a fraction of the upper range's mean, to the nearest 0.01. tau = -1.03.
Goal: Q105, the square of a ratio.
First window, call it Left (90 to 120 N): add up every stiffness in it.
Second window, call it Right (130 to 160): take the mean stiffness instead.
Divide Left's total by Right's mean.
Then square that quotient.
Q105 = 33.4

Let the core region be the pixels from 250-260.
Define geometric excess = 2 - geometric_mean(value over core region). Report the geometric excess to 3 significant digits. -50.8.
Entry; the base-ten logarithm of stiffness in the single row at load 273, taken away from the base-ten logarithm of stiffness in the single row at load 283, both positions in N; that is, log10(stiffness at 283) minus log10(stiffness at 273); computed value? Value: 0.018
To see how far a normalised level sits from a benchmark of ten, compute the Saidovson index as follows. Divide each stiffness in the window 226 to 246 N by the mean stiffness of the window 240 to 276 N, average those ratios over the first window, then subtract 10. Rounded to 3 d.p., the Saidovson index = -8.982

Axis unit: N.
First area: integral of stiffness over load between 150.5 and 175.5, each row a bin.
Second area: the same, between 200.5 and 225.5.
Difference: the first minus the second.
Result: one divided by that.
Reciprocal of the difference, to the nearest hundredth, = -0.14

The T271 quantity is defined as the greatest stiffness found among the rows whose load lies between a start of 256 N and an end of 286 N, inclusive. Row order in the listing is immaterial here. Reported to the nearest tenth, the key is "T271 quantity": 55.1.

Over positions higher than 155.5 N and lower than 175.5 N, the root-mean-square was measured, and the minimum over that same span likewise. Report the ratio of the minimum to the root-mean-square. 0.996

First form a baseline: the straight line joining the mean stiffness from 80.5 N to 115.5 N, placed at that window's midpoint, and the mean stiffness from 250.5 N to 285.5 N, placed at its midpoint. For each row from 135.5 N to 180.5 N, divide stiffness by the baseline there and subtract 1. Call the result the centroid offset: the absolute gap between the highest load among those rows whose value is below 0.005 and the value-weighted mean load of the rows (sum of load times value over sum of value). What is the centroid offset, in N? 24.0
